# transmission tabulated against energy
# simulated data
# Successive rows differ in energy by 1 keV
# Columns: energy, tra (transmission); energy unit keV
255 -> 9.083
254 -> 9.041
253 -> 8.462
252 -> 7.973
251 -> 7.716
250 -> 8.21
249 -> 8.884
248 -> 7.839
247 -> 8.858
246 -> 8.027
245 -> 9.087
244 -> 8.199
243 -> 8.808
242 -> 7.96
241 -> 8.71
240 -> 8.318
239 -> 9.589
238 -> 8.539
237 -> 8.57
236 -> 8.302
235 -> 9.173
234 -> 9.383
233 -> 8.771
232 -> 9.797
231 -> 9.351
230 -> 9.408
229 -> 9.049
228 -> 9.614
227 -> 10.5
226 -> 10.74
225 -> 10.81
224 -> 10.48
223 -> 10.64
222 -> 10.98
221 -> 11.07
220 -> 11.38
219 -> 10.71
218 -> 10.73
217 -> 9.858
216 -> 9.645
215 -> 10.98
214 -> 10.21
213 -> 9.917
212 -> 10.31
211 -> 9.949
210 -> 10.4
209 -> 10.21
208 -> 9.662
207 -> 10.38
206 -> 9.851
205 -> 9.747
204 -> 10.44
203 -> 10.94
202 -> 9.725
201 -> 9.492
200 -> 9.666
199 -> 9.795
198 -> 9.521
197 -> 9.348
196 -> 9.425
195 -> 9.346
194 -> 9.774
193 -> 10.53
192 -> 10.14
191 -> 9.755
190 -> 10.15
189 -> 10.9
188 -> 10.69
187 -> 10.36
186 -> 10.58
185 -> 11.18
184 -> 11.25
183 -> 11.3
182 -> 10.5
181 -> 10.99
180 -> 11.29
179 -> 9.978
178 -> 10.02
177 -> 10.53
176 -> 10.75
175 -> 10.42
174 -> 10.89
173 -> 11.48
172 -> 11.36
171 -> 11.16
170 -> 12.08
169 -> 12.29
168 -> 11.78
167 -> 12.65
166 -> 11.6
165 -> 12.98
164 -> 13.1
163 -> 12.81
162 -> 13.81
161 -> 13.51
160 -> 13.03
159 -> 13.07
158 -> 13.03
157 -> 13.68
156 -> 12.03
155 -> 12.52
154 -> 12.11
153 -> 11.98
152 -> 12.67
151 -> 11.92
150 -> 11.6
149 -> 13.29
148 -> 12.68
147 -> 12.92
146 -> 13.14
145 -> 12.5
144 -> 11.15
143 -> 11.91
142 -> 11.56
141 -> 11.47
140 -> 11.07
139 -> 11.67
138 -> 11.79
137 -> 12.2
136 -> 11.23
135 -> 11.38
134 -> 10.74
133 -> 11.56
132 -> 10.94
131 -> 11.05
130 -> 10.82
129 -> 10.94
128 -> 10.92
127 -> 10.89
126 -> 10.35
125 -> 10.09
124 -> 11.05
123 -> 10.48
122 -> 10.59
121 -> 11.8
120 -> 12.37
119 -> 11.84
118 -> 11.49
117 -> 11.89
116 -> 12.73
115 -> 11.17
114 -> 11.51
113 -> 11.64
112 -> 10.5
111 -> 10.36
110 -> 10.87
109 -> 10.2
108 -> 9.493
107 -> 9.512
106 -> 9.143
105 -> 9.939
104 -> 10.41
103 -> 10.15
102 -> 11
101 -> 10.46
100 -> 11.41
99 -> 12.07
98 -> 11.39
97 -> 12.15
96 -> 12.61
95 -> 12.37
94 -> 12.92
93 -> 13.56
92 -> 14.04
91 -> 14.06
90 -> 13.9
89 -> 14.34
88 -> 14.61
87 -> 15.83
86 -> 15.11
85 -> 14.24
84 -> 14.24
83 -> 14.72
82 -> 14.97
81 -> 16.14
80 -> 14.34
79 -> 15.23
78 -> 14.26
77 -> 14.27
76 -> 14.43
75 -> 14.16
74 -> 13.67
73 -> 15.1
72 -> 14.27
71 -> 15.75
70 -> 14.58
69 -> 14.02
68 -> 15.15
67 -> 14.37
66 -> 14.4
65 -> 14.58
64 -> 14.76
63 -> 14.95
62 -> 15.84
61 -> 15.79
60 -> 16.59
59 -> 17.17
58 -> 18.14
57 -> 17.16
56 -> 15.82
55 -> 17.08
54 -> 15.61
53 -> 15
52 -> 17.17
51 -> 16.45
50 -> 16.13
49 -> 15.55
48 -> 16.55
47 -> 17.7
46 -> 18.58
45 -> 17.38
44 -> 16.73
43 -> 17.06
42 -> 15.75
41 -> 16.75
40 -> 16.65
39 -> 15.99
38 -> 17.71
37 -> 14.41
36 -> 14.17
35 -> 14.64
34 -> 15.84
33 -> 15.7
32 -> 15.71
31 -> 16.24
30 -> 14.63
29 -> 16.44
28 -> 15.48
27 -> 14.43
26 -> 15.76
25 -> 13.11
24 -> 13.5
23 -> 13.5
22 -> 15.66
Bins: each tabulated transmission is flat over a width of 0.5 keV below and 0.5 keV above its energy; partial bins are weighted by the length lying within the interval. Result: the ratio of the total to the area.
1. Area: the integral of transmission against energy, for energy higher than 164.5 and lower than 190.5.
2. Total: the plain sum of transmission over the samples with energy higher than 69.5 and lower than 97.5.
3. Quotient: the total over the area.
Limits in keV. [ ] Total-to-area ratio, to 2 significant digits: 1.4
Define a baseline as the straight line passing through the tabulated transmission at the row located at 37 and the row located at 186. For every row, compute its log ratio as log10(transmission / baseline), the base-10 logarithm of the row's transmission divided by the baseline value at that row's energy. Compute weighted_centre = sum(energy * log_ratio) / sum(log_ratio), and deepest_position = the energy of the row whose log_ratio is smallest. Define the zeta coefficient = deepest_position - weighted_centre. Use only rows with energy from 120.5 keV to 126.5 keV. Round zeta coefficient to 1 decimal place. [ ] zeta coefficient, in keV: 1.1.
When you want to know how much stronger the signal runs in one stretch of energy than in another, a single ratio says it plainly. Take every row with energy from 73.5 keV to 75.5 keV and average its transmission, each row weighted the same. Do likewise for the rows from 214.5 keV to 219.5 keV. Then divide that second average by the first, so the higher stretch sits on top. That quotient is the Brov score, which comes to 0.75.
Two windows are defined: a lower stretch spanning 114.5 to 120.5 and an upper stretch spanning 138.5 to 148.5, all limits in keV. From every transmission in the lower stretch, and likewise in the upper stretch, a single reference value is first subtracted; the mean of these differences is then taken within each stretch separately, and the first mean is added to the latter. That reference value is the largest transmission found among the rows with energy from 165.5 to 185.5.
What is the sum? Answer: -1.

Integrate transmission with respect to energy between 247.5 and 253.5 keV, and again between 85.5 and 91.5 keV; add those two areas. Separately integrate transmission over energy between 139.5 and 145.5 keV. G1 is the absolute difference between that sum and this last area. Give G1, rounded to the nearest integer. 67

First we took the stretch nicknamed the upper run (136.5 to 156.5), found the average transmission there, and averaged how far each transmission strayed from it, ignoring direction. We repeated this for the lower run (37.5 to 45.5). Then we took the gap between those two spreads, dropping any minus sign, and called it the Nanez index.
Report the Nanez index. 0.03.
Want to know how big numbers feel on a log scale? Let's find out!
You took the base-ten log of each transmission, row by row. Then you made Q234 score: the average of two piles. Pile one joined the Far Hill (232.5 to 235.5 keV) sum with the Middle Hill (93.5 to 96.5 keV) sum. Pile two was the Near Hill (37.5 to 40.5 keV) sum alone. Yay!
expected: 4.93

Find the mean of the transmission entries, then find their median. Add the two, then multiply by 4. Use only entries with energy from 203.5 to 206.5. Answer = 79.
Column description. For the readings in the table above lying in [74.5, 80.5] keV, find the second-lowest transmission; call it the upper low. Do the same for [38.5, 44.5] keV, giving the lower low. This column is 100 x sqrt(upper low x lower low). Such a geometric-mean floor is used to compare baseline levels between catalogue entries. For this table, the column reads 1510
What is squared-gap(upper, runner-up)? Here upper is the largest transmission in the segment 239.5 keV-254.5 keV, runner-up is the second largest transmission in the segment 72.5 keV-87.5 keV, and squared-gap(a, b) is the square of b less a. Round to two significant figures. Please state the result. 45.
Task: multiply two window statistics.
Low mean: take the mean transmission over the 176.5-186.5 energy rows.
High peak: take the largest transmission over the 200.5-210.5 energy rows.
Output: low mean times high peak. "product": 118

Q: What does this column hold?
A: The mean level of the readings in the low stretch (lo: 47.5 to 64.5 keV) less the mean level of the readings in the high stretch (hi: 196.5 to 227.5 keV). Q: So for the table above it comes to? 6.0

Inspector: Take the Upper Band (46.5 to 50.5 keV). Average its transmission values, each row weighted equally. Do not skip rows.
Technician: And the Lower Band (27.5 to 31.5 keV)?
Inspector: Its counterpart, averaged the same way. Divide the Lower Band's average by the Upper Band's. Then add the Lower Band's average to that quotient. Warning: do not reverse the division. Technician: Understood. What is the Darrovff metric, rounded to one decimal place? 16.6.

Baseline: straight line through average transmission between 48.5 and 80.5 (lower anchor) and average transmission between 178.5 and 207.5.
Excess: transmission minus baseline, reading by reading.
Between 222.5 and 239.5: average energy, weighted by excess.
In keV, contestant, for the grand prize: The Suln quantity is 228.4 keV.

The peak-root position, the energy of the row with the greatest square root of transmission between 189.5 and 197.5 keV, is 193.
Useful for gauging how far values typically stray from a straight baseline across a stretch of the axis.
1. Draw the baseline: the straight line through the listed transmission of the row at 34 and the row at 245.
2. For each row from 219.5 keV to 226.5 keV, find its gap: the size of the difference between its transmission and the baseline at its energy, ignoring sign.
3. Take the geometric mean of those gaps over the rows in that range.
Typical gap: 1.05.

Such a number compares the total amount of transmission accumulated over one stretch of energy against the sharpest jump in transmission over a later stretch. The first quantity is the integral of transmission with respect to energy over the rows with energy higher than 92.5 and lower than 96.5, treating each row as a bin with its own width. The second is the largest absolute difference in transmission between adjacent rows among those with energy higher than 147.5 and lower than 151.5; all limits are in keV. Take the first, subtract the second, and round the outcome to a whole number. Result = 50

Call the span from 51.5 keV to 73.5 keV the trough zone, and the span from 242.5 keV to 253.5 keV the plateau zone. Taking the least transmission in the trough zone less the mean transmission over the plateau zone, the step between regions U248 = 5.7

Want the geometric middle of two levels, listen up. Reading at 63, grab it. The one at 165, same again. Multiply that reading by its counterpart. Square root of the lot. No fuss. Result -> 13.9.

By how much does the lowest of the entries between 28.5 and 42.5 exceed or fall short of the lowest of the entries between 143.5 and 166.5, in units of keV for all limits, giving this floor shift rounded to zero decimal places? 3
